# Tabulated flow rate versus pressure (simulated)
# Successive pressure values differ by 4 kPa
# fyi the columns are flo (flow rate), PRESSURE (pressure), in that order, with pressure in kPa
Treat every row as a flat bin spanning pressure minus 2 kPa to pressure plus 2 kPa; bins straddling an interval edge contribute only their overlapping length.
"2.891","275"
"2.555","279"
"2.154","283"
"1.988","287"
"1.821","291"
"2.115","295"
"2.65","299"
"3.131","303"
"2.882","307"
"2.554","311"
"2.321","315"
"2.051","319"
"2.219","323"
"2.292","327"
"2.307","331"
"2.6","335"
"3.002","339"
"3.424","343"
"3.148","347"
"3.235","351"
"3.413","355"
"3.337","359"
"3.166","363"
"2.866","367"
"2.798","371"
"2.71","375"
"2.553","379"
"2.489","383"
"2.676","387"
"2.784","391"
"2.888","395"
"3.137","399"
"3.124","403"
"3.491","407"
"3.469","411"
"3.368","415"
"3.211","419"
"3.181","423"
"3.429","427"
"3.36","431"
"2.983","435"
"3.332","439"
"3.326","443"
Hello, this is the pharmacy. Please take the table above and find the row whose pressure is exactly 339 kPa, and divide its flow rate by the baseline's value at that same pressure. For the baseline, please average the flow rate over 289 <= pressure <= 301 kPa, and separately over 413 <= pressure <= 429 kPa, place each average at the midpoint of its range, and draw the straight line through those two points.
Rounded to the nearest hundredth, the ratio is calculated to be 1.16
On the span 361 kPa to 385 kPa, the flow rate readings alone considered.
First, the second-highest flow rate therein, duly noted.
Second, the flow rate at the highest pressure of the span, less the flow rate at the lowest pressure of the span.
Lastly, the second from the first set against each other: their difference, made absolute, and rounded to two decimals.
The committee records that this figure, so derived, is 3.54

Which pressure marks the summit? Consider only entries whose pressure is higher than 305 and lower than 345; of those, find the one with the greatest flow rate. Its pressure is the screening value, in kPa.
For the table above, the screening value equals 343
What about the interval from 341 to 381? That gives 343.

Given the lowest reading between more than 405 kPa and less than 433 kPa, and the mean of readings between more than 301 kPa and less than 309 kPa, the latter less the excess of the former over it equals 2.83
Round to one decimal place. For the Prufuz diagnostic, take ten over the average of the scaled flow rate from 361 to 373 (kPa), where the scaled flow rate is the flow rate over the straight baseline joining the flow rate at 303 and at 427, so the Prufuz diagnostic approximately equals 11.2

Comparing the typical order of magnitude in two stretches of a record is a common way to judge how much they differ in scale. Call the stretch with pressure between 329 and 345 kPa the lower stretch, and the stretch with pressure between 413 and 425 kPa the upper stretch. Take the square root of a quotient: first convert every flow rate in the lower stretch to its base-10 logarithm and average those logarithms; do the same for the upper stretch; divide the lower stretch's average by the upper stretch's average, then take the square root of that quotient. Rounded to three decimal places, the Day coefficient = 0.935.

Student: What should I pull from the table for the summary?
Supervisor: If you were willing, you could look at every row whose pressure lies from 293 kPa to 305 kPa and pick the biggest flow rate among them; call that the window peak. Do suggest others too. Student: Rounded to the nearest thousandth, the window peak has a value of 3.131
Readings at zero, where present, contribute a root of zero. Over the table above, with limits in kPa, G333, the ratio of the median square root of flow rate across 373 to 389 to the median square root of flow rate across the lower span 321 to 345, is 1.03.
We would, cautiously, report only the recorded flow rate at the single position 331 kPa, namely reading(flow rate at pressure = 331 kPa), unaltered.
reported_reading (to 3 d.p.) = 2.307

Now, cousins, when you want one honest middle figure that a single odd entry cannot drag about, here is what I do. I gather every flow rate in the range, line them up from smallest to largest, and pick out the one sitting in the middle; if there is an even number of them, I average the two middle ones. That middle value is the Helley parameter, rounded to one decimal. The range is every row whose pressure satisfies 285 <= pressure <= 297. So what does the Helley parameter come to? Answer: 2.0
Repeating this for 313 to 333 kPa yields 2.3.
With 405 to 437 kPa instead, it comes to 3.4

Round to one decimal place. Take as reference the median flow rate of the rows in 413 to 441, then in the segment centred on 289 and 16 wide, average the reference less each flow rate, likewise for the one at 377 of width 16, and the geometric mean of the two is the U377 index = 1.0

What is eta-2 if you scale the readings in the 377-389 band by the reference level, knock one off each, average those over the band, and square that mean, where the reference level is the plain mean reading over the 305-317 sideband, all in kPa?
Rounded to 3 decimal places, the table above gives 0.000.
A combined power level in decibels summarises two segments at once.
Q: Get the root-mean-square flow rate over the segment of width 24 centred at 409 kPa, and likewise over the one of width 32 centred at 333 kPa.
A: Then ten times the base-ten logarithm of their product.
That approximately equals 9.5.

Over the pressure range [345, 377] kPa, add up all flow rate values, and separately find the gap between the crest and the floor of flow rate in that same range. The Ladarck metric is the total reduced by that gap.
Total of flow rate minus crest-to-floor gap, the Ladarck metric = 24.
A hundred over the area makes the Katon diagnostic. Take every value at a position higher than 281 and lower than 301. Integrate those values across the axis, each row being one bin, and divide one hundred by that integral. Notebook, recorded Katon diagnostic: 2.3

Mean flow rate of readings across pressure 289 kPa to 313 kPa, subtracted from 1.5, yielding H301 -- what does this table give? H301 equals -1.03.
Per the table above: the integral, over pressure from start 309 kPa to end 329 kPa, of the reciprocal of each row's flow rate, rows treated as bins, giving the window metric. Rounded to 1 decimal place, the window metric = 8.8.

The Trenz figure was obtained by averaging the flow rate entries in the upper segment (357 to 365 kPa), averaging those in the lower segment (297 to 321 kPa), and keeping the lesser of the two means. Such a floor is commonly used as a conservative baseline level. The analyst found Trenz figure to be 2.6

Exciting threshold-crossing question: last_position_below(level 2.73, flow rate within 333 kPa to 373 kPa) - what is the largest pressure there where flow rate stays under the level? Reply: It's 335 kPa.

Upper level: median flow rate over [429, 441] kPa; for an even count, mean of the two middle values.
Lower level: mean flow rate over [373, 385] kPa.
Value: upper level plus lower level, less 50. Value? -44.1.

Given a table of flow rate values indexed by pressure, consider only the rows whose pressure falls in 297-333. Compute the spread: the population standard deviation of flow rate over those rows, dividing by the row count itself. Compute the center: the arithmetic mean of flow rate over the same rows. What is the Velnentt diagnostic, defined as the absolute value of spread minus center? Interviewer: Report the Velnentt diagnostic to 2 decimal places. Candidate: 2.16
